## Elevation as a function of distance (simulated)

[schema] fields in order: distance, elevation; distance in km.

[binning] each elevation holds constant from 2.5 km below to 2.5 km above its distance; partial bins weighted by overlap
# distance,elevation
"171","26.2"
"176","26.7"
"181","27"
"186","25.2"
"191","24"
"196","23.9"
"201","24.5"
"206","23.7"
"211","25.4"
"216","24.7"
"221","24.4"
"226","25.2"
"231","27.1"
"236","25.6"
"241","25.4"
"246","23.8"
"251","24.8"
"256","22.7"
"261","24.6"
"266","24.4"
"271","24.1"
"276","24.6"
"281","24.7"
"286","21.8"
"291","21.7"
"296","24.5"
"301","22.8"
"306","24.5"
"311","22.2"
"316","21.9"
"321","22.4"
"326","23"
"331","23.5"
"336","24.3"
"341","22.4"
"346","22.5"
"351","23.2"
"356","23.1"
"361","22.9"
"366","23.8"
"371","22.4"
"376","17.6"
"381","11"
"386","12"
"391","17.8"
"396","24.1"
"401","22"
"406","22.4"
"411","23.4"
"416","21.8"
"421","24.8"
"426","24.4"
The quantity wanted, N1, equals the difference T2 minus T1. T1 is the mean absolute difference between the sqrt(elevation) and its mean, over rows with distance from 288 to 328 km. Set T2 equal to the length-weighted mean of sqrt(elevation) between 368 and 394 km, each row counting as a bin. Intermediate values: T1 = 0.088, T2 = 4.02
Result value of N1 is 3.93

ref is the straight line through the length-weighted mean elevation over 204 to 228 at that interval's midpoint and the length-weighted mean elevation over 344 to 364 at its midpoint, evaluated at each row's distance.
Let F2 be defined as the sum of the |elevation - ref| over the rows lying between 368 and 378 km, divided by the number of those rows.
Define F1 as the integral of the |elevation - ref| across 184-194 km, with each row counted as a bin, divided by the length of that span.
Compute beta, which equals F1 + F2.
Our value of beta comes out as 3.3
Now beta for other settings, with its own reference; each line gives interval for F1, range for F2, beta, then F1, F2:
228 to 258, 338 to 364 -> 1.5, 1.21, 0.3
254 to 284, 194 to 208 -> 1.5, 0.66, 0.8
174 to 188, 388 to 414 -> 2.8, 1.20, 1.6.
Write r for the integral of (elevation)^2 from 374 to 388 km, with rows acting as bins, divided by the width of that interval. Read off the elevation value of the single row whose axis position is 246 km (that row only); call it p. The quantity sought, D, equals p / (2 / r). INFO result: 2250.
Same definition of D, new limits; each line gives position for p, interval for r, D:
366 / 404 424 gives 6393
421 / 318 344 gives 6615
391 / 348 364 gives 4738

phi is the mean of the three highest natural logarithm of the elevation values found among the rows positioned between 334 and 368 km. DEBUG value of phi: 3.17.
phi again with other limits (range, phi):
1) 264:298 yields 3.20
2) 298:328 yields 3.15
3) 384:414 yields 3.15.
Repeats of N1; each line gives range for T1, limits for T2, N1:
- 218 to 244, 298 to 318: 4.72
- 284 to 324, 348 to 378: 4.62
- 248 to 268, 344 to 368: 4.73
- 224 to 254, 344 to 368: 4.73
